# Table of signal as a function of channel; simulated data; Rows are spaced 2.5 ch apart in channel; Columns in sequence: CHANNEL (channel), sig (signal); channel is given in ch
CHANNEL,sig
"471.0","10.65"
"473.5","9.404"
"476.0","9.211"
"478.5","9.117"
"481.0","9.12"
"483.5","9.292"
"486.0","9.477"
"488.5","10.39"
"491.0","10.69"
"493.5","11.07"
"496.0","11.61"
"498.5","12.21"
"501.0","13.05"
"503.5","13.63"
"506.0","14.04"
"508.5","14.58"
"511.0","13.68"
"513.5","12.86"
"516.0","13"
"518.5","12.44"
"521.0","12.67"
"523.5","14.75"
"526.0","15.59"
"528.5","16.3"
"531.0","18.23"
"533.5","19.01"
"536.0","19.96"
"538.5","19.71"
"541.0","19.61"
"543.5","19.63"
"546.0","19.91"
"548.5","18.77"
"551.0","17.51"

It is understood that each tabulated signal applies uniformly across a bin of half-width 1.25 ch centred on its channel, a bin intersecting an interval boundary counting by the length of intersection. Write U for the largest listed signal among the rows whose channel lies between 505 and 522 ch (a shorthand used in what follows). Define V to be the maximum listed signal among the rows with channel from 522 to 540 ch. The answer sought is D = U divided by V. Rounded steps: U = 14.58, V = 19.96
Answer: 0.7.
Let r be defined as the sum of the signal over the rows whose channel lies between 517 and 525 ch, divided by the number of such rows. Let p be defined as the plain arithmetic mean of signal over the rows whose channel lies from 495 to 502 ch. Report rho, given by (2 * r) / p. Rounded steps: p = 12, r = 13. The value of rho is 2.2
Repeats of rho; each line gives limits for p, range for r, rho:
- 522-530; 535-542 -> 2.5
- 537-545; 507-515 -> 1.4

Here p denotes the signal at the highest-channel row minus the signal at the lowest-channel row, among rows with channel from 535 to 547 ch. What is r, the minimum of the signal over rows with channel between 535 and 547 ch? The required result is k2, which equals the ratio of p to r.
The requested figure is 0.00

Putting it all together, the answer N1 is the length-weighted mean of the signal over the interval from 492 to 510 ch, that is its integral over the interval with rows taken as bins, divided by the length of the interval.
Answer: 12.9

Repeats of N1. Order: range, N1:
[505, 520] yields 13.4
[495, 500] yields 12.0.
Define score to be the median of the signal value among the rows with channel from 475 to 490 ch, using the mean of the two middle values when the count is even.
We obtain 9.3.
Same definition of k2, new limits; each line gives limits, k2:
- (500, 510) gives 0.12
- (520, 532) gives 0.44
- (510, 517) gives -0.05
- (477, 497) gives 0.27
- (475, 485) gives 0.01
